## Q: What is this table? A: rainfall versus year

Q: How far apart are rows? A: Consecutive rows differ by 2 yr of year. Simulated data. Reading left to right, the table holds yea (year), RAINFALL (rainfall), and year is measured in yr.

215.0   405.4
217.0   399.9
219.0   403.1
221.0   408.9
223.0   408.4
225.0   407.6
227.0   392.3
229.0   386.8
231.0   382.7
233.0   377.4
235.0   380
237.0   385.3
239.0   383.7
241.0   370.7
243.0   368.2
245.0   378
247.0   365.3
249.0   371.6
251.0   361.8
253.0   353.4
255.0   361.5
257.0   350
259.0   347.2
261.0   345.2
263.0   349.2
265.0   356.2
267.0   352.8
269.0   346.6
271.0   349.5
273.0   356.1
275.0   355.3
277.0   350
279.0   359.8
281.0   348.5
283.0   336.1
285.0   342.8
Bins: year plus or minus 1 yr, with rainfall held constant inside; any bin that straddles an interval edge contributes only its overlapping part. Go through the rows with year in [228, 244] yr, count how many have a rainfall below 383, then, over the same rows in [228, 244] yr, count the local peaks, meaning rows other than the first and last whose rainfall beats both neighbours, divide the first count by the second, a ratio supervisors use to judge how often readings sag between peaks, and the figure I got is 5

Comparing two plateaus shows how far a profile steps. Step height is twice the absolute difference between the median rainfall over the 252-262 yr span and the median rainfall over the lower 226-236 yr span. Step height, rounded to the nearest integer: 65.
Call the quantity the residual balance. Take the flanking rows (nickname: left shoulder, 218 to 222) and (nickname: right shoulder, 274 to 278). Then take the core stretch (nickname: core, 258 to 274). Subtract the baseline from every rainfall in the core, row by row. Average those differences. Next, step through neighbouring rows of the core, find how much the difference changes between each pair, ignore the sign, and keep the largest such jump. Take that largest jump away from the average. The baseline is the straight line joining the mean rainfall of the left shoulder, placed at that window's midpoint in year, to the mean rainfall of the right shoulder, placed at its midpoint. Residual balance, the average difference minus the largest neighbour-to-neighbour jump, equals -20.7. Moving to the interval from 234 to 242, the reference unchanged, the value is -20.0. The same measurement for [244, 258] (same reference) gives -24.2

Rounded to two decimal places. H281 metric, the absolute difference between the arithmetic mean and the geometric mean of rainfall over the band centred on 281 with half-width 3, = 0.13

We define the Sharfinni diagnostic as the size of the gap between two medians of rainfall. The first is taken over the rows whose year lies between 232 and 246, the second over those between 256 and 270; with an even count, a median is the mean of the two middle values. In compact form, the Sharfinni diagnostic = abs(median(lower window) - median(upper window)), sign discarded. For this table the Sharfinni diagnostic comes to 29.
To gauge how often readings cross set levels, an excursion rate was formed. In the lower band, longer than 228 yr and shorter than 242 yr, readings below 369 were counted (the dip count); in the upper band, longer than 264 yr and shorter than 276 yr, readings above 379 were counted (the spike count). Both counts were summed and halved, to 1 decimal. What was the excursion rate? 0.0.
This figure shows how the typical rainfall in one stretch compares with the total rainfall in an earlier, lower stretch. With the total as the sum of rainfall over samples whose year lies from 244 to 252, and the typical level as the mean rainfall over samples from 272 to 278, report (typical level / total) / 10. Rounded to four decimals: 0.0240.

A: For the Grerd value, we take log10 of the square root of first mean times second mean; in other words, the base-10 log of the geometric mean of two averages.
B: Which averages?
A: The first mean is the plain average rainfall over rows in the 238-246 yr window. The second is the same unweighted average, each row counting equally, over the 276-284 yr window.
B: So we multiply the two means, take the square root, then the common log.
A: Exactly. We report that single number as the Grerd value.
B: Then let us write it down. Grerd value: 2.56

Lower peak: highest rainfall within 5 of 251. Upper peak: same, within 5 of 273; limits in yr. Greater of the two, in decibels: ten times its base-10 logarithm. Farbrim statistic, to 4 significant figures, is 25.70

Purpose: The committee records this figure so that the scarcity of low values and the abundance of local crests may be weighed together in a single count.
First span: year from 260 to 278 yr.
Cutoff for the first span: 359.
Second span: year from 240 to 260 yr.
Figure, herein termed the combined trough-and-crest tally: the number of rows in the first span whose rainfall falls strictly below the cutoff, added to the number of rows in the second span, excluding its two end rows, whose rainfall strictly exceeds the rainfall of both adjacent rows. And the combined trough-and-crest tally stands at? 12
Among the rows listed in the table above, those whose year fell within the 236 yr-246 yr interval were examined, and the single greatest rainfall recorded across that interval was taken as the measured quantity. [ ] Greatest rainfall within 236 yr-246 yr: 385.3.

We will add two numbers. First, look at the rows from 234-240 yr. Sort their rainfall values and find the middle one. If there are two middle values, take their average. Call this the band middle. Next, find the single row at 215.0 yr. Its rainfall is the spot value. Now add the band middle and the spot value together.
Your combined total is 789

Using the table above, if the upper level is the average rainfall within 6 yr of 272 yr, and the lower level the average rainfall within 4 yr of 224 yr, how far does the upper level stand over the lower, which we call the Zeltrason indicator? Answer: -53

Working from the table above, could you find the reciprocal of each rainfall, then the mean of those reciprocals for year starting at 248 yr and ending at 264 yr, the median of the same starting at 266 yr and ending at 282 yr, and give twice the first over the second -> 1.98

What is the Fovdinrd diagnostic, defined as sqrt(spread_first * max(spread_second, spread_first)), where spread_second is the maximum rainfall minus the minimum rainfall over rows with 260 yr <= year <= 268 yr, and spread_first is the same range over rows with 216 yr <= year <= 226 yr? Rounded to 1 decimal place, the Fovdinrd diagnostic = 9.9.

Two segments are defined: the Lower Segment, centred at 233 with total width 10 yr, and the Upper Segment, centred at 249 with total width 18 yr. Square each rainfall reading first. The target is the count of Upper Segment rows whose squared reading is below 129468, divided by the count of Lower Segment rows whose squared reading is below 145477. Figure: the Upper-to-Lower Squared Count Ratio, 1.0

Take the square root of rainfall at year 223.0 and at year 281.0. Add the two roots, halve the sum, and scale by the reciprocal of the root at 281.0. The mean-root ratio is 1.04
